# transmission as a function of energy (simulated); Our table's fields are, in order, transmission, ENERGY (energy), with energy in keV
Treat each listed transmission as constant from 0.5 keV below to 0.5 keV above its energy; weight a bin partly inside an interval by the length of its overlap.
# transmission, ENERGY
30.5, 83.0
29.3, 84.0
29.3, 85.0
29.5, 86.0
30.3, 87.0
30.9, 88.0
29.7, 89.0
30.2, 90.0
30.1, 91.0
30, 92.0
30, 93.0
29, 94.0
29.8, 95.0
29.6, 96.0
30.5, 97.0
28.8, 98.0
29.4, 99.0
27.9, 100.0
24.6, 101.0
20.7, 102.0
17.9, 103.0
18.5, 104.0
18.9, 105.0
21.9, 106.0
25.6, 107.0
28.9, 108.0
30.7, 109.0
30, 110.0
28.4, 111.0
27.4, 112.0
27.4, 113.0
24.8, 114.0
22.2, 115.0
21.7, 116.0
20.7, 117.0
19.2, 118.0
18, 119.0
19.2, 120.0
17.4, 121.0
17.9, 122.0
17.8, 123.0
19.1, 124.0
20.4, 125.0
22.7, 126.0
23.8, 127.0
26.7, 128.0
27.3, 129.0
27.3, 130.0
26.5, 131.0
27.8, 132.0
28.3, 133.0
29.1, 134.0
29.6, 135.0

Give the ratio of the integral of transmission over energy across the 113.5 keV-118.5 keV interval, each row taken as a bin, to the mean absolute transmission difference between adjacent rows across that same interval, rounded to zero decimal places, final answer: 78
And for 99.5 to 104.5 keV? 41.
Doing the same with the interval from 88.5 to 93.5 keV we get 857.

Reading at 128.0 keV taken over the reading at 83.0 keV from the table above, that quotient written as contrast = 0.88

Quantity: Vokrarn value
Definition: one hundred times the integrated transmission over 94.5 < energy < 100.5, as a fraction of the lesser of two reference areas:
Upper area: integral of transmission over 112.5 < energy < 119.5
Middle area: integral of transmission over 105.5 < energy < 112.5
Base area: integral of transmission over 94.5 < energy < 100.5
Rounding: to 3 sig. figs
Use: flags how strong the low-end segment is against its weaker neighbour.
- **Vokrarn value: 114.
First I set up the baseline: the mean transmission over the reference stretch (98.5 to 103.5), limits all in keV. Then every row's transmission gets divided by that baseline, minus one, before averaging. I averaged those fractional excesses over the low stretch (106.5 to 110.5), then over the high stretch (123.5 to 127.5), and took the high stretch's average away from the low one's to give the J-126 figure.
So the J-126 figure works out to 0.30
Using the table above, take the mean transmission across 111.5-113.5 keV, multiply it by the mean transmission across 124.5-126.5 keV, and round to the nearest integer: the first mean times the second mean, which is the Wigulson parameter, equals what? 590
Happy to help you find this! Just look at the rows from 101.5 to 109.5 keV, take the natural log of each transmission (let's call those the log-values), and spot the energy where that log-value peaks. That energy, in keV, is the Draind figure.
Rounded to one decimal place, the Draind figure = 109.0 keV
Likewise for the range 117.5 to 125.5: 125.0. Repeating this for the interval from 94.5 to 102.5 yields 97.0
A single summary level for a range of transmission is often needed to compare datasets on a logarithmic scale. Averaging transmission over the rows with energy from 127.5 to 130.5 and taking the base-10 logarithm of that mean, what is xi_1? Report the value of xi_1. 1.43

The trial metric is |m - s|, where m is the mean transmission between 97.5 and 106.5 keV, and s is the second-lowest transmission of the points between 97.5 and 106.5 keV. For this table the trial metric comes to 5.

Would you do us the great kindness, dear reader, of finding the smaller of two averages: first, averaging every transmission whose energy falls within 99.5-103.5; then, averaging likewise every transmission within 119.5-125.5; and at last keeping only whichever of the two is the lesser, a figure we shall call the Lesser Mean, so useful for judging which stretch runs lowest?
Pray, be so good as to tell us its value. 19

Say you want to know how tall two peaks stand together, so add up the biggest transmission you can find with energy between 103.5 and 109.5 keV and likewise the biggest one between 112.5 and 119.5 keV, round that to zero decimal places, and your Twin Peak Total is 58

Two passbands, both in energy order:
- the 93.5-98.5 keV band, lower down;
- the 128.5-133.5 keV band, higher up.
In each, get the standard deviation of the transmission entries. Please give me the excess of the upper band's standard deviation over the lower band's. 0.0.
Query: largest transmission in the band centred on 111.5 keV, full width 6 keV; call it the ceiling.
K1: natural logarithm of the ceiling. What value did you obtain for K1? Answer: 3.42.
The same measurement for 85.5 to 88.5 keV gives 3.43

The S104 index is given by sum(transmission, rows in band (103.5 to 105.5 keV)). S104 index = 37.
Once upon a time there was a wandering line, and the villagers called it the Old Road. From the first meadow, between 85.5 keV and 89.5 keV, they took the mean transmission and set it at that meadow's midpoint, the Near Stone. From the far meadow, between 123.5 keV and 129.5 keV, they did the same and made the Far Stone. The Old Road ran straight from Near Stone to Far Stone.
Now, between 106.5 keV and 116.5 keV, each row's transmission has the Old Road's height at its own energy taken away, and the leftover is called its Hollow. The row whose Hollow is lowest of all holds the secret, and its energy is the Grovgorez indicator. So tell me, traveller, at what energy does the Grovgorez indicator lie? 116.0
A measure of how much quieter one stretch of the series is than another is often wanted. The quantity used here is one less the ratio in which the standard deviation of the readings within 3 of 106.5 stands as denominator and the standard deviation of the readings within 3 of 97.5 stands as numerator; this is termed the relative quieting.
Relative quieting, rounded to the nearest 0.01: 0.83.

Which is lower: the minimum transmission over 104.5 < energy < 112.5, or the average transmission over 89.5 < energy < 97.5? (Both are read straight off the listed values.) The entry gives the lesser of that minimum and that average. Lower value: 18.9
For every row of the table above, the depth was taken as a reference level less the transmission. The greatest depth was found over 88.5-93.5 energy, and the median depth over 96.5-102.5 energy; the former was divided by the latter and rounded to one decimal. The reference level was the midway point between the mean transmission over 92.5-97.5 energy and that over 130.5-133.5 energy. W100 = -3.4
